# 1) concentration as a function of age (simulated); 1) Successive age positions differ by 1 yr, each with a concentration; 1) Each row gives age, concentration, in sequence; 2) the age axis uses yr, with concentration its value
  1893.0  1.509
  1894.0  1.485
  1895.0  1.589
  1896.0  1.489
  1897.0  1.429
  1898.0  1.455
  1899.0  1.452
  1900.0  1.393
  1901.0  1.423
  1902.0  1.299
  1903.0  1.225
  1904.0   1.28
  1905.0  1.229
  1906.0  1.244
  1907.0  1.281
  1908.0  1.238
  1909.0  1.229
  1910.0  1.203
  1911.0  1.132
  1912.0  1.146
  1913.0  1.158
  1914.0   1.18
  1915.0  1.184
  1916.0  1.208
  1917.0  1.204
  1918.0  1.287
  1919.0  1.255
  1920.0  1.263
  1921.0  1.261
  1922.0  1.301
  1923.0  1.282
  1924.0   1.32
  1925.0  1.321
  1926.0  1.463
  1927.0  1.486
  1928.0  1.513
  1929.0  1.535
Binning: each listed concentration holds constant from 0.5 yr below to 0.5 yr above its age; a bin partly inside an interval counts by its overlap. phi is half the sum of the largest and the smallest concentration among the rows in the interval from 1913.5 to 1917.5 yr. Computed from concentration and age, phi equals 1.19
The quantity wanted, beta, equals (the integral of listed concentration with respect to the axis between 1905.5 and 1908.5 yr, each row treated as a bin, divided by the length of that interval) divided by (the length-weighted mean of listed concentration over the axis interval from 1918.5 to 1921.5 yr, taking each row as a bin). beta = 1.00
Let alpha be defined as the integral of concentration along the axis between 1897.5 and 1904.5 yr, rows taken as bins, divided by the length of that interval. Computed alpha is 1.36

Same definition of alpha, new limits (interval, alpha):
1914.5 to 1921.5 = 1.24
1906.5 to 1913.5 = 1.20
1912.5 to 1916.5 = 1.18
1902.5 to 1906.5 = 1.24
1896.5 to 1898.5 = 1.44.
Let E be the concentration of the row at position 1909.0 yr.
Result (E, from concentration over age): 1.229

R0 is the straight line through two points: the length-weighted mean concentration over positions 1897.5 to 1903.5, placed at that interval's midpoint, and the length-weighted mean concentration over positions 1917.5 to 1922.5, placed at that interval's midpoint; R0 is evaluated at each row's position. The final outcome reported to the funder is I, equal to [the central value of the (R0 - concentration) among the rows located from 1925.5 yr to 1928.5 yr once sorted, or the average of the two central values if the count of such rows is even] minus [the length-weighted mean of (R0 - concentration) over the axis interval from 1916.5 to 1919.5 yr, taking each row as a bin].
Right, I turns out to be -0.28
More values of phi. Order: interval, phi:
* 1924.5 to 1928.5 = 1.42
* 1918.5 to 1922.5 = 1.28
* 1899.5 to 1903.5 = 1.32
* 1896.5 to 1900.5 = 1.42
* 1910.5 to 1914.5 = 1.16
